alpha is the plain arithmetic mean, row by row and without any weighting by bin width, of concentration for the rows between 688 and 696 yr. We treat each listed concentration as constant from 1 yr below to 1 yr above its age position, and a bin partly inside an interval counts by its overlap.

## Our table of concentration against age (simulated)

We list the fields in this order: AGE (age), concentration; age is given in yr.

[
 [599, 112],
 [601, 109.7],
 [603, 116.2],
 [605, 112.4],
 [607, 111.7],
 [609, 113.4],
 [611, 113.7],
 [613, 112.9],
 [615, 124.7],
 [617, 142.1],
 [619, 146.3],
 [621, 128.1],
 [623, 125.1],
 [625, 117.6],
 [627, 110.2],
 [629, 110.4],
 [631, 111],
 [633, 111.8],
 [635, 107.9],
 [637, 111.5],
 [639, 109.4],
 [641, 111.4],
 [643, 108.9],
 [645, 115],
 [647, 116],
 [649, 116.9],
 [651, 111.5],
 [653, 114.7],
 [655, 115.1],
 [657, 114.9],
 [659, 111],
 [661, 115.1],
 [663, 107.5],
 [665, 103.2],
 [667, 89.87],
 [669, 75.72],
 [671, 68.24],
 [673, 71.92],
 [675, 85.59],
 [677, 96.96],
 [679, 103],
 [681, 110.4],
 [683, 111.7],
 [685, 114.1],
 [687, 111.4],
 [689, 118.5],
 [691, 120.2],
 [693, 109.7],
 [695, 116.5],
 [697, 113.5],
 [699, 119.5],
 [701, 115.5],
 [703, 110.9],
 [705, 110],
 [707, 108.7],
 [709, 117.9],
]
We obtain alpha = 116.2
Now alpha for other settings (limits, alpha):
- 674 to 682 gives 99.0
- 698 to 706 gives 114.0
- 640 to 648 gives 112.8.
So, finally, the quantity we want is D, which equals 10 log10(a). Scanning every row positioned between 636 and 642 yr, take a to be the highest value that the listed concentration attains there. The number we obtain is 20.5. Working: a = 111.5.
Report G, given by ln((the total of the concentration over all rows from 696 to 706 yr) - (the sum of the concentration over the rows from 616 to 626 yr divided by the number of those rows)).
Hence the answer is 6.08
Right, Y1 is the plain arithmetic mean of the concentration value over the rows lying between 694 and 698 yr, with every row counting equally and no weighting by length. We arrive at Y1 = 115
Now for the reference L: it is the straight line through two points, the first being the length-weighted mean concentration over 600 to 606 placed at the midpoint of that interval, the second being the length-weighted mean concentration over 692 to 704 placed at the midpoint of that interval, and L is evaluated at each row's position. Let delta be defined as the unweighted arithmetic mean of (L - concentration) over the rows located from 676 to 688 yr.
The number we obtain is 6.1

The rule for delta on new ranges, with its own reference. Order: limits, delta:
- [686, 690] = -0.8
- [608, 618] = -8.4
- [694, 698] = -0.8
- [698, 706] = 0.4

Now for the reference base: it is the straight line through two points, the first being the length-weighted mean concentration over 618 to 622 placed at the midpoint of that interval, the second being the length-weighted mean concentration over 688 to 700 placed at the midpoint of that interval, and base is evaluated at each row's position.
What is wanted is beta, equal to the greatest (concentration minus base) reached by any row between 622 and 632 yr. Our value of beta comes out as -11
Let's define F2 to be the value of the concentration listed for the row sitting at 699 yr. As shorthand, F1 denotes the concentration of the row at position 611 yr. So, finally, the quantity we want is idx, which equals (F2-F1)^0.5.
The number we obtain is 2.4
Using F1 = 113.7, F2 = 119.5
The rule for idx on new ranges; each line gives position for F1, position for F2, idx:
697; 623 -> 3.4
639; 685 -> 2.2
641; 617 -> 5.5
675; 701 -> 5.5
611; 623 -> 3.4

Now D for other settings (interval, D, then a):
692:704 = 20.8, 119.5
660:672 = 20.6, 115.1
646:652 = 20.7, 116.9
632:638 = 20.5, 111.8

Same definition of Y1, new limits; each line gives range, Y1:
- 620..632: 117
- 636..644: 110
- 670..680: 85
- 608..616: 116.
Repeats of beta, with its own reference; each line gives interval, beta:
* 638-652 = -12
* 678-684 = -8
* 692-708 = 5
